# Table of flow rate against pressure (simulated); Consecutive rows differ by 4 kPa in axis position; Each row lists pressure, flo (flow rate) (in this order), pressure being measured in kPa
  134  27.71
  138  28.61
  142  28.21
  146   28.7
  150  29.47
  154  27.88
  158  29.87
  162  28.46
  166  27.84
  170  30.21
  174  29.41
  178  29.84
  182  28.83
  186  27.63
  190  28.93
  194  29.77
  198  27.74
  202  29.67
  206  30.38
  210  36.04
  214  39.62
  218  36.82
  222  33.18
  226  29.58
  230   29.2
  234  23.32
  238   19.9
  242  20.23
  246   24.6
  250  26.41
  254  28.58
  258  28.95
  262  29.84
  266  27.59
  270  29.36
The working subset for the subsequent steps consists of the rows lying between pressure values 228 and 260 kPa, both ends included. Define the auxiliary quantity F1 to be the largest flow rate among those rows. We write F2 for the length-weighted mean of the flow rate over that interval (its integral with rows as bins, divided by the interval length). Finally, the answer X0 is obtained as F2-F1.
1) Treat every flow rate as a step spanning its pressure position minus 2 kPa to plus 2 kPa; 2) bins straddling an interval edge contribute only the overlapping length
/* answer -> -4.1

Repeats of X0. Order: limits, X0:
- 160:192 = -1.3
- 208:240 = -8.7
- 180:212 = -6.2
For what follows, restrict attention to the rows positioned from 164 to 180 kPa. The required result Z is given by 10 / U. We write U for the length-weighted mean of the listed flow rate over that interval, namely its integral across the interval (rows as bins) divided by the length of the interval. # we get 0.341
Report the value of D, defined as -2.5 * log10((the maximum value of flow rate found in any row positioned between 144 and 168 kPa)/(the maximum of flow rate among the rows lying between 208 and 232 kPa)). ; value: 0.31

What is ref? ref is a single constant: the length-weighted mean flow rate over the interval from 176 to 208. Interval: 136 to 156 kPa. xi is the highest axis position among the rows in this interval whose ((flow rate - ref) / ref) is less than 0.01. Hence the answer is 154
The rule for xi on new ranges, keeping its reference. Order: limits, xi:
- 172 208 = 198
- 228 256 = 254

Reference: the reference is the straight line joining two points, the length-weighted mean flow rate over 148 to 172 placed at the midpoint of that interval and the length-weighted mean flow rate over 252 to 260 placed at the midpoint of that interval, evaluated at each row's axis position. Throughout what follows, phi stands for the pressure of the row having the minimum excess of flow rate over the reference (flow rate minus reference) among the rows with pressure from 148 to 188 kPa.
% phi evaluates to 186 kPa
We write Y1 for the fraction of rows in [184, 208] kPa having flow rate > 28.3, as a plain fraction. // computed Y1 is 0.67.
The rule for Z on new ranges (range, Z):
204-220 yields 0.280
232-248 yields 0.454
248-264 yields 0.352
